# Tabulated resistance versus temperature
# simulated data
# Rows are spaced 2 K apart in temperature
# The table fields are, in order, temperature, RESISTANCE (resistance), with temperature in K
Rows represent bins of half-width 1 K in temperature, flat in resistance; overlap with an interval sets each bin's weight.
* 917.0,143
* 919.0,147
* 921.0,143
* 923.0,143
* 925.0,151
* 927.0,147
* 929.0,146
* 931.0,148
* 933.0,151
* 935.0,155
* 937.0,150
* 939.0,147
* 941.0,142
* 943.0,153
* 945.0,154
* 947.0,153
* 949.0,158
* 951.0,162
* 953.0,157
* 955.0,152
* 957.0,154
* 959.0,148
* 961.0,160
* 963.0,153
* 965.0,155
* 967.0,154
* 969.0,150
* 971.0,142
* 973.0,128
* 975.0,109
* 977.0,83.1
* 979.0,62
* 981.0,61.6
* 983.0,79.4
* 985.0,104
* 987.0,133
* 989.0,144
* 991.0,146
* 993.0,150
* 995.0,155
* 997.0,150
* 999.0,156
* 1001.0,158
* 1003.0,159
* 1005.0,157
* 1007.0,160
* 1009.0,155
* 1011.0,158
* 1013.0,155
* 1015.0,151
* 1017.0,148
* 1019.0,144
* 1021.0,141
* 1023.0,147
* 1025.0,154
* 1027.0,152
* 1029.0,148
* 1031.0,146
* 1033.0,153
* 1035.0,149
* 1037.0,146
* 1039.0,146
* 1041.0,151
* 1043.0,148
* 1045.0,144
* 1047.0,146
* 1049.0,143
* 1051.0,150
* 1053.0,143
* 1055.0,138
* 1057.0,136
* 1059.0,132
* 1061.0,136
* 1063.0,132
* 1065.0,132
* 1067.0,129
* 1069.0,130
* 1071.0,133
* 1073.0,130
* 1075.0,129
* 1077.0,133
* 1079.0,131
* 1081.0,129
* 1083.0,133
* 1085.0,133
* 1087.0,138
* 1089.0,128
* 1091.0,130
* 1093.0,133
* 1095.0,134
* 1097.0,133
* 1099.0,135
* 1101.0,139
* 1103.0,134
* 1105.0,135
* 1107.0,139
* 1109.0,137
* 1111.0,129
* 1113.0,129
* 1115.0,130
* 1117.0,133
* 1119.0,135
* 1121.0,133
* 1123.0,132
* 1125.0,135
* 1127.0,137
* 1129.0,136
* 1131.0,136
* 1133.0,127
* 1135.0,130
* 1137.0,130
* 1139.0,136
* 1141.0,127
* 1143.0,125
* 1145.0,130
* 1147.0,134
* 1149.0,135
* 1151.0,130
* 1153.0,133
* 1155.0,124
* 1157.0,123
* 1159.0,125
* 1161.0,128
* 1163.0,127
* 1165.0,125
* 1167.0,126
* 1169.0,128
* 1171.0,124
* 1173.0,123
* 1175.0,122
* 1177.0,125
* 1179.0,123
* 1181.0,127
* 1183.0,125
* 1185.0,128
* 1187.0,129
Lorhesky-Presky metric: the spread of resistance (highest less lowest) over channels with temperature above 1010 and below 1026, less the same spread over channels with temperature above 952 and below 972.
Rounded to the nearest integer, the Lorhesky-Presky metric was -1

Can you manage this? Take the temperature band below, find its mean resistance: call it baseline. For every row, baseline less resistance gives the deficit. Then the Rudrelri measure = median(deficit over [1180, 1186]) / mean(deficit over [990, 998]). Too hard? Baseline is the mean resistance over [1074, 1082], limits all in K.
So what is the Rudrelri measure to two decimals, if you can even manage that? -0.18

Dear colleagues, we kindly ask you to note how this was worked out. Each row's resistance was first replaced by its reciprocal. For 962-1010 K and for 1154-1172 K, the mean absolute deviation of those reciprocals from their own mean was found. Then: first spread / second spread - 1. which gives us 22.4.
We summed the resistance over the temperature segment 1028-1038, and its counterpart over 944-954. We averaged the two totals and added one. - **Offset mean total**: 764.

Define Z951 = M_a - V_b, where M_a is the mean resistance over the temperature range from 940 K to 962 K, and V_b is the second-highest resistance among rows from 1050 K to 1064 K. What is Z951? 11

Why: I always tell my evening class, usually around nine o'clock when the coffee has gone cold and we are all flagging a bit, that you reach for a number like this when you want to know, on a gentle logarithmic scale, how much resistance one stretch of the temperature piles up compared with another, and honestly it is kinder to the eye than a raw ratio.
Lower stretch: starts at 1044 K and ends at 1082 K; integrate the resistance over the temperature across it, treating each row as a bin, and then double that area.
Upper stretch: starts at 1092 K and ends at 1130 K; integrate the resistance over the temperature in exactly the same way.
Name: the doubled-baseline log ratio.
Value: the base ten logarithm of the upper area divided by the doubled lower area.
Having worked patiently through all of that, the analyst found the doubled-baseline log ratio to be -0.306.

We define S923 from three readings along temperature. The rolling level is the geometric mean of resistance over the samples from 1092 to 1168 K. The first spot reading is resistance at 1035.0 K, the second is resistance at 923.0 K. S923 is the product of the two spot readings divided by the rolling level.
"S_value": 162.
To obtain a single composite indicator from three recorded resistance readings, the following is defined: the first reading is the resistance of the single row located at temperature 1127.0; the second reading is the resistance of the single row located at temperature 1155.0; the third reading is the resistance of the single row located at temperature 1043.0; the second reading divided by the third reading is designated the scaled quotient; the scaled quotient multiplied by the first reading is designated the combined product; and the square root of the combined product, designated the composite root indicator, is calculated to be 10.7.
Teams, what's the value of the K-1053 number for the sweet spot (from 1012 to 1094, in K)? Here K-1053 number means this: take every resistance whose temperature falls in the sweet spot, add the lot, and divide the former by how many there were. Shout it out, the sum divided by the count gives 140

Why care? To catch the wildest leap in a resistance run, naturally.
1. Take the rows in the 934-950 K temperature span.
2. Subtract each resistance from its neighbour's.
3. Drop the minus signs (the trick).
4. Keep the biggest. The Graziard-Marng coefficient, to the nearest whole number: 11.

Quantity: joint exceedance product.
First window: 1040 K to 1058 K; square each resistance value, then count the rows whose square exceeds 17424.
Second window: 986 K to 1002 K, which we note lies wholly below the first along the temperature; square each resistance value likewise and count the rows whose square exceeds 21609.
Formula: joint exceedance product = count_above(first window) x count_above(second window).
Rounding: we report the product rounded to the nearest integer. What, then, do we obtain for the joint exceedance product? 45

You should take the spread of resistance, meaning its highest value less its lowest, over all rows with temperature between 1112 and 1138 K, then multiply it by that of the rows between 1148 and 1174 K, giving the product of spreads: 120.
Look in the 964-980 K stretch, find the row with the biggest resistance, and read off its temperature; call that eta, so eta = 965.0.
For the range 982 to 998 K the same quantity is 995.0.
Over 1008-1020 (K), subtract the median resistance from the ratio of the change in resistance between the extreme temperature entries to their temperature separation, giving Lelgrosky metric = -154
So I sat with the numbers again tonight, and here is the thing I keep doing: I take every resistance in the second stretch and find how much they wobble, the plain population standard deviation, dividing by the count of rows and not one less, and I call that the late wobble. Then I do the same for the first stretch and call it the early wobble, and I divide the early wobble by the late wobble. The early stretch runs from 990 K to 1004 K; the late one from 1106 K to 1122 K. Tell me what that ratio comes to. 1.3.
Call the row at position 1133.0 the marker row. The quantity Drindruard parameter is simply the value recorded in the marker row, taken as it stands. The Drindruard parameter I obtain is 127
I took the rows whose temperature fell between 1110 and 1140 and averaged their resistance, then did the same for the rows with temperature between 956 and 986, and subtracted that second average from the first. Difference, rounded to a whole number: 10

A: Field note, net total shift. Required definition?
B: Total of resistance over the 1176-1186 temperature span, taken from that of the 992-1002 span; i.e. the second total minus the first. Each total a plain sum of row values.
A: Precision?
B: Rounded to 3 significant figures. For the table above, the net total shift 141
